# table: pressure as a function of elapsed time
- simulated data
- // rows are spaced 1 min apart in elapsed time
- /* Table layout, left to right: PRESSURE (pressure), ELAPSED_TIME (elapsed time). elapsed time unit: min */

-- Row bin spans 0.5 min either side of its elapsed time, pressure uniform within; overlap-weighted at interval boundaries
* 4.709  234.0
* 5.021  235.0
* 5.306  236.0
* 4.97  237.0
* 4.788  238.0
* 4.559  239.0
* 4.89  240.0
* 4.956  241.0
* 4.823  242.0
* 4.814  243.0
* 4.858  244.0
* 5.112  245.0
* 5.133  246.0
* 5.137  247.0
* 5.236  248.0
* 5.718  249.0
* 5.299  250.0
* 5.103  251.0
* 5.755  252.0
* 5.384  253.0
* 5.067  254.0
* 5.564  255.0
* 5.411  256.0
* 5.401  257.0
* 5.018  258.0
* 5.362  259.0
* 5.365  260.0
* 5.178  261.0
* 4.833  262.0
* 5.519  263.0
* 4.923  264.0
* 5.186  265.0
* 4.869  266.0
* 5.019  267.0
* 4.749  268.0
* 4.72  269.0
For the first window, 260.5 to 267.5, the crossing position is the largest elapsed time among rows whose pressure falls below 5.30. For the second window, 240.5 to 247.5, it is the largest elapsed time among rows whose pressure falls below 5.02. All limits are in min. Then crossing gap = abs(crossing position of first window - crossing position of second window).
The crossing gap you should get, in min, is 23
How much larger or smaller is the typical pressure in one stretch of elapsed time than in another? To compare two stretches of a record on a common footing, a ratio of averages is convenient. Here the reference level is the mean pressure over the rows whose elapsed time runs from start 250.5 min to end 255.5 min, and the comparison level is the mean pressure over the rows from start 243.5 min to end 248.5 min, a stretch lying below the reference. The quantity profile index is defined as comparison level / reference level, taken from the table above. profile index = 0.95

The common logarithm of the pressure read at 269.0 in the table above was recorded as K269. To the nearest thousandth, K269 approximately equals 0.674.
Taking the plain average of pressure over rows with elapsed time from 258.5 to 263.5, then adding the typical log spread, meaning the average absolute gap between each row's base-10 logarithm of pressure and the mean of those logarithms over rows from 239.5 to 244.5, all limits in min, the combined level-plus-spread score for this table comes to 5.26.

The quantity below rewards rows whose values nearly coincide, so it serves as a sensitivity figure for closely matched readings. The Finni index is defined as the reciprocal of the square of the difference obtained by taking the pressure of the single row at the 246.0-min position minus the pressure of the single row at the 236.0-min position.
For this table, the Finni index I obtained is 33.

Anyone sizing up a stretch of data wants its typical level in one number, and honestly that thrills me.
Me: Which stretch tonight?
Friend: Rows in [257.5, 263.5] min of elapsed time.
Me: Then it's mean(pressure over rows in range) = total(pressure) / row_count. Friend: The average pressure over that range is 5.2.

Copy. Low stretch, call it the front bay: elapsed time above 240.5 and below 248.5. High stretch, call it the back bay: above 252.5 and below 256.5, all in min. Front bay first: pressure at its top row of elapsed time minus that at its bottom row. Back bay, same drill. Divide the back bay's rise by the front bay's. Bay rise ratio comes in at 0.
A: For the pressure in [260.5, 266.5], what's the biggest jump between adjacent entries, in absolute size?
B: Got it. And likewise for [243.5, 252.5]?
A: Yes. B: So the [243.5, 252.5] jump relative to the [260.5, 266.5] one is 0.95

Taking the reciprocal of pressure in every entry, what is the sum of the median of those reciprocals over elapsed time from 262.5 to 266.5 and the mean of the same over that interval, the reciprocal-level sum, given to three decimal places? 0.394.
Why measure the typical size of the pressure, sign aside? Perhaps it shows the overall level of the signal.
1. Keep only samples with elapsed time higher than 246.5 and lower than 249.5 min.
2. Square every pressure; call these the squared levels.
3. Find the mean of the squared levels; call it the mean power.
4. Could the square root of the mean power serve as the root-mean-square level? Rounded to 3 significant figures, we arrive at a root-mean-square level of 5.37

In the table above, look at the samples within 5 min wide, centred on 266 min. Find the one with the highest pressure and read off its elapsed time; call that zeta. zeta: 265.0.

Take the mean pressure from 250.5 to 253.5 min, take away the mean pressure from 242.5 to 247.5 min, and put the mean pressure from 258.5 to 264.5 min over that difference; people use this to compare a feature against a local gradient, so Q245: 13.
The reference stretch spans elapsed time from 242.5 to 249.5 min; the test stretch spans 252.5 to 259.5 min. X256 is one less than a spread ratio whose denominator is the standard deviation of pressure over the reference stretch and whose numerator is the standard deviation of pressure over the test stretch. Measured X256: -0.3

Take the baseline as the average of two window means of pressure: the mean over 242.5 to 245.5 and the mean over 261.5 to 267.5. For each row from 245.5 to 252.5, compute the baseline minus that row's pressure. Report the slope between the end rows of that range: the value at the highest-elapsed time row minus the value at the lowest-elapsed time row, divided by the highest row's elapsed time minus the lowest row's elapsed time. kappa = -0.104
